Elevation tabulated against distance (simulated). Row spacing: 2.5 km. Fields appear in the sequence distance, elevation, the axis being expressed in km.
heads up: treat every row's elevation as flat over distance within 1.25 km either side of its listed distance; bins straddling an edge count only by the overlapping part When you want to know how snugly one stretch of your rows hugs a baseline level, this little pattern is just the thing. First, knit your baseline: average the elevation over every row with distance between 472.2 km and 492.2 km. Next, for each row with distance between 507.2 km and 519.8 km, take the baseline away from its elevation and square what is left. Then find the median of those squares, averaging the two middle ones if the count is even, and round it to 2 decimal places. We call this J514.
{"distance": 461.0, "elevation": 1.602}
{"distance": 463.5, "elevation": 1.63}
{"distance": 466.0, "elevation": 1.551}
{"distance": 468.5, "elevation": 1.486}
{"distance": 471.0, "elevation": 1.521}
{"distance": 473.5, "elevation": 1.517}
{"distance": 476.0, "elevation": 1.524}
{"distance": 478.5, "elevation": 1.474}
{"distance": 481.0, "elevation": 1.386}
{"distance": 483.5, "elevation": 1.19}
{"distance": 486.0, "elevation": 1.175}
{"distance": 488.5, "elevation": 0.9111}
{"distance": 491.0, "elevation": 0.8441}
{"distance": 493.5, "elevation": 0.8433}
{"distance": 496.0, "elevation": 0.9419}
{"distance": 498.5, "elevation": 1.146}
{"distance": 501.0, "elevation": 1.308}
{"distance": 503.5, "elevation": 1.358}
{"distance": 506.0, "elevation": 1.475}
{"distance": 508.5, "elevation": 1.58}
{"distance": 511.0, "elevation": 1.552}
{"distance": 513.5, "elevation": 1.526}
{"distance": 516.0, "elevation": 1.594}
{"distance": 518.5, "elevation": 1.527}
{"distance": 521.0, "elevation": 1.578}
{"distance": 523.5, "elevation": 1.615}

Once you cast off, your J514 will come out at 0.09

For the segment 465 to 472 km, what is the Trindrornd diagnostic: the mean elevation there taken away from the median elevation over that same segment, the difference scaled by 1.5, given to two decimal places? 0.00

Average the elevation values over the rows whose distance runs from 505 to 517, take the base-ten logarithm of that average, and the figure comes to 0.19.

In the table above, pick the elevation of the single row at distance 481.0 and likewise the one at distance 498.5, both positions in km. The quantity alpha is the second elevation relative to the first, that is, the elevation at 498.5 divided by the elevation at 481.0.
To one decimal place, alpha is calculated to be 0.8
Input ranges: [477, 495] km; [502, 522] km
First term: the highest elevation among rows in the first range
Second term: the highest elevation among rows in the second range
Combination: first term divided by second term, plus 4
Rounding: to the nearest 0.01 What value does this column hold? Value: 4.92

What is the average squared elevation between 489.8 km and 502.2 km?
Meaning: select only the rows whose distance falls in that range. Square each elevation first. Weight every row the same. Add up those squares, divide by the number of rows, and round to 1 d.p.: 1.1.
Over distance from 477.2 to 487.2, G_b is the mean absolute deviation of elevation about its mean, 0.12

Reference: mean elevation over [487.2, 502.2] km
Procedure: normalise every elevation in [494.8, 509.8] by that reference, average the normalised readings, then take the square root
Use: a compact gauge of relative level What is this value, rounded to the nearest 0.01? 1.14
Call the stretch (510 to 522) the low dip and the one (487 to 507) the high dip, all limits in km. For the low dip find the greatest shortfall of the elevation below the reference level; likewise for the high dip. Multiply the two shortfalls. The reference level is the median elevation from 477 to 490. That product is -0.12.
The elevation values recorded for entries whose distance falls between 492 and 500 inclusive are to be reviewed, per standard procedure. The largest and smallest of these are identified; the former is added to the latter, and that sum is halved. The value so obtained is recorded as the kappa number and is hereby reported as 0.99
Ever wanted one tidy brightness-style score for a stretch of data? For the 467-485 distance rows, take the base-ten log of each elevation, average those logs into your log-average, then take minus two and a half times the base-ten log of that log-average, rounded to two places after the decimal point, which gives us 2.01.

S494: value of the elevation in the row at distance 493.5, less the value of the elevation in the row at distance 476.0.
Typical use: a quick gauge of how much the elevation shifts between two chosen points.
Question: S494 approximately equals -0.68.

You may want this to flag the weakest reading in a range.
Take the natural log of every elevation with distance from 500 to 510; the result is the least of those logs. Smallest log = 0.3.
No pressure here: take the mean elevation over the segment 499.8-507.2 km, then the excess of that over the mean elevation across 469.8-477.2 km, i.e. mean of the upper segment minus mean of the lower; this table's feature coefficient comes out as -0.1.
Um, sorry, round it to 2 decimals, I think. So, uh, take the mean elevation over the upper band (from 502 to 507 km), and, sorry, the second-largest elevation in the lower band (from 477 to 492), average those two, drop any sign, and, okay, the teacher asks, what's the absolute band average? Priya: 1.40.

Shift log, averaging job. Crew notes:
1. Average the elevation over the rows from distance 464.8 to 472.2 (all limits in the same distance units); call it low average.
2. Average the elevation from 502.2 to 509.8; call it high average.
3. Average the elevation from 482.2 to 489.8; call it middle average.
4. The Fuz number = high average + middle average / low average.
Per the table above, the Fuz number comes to 2.19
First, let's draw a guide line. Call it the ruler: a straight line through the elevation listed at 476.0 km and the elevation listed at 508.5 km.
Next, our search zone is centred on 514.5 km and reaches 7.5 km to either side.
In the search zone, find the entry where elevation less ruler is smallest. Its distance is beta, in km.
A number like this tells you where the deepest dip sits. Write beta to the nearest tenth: 518.5 km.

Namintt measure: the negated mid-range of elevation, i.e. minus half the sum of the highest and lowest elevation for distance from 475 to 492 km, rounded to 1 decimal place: -1.2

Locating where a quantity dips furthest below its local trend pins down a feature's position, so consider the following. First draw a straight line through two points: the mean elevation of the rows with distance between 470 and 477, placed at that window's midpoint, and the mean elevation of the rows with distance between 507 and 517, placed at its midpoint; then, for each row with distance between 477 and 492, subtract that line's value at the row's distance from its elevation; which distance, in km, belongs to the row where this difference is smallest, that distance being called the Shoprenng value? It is 491.0 km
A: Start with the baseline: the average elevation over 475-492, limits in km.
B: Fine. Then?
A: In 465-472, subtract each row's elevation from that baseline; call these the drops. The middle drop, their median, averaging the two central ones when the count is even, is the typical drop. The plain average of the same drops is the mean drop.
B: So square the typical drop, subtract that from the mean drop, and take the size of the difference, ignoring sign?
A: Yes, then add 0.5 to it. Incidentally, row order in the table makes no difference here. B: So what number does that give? 0.90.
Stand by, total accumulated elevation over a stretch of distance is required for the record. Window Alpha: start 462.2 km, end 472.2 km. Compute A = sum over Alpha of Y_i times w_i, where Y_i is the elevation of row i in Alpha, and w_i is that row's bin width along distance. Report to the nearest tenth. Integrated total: 15.5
